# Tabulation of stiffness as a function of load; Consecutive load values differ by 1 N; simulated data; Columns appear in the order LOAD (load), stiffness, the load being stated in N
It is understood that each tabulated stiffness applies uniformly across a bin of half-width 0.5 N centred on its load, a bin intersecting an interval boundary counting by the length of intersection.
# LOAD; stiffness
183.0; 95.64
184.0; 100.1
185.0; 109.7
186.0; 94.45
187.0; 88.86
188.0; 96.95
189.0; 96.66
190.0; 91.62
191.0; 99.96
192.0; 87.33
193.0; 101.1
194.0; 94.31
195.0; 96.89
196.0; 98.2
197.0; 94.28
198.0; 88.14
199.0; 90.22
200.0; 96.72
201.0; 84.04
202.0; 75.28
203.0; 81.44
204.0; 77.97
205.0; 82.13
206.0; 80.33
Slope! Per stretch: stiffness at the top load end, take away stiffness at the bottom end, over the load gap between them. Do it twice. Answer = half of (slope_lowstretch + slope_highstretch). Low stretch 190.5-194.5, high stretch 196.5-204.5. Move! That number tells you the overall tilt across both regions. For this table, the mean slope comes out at -2.1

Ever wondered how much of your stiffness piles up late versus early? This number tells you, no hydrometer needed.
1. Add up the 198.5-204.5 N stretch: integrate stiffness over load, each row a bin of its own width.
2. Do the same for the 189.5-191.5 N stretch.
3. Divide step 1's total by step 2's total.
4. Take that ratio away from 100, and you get 97.4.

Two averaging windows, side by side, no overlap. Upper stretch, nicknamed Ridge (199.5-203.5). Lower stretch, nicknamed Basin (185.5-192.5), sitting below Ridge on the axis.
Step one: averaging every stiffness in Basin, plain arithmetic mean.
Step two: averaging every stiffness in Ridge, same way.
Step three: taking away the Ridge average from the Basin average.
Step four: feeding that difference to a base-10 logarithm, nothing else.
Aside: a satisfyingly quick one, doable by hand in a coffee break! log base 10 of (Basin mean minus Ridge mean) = 1.0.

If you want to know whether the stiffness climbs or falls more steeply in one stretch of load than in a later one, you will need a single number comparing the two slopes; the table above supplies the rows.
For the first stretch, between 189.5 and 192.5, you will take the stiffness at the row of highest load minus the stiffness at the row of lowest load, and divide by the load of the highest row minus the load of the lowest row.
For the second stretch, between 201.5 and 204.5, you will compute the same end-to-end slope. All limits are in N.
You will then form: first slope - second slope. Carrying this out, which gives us -3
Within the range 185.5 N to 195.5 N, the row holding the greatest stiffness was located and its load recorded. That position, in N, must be 193.0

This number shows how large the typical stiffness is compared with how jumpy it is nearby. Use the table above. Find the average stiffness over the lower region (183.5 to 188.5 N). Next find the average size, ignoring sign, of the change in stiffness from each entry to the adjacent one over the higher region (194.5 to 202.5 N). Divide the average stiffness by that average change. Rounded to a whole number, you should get 17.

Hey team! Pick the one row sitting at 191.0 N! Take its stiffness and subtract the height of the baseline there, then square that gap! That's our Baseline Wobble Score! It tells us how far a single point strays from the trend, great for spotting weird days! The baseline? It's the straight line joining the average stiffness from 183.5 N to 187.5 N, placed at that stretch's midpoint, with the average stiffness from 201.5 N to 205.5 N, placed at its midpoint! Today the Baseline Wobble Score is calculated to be 56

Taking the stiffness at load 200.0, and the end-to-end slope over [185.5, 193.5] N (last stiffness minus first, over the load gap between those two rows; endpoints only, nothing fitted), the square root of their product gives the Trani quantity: 9.6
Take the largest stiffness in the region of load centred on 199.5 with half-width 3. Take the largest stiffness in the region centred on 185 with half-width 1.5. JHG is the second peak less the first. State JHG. 13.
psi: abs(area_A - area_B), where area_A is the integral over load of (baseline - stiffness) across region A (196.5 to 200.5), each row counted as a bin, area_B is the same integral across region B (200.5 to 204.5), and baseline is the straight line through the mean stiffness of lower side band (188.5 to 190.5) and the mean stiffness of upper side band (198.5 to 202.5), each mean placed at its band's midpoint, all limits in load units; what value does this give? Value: 40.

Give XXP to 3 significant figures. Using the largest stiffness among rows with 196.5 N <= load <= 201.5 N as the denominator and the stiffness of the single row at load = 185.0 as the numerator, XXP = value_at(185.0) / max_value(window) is 1.13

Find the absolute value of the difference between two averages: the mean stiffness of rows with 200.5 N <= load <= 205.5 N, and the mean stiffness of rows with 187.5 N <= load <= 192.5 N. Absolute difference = 14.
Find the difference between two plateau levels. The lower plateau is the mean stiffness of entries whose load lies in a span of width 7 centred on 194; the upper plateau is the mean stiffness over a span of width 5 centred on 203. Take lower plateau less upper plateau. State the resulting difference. 16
